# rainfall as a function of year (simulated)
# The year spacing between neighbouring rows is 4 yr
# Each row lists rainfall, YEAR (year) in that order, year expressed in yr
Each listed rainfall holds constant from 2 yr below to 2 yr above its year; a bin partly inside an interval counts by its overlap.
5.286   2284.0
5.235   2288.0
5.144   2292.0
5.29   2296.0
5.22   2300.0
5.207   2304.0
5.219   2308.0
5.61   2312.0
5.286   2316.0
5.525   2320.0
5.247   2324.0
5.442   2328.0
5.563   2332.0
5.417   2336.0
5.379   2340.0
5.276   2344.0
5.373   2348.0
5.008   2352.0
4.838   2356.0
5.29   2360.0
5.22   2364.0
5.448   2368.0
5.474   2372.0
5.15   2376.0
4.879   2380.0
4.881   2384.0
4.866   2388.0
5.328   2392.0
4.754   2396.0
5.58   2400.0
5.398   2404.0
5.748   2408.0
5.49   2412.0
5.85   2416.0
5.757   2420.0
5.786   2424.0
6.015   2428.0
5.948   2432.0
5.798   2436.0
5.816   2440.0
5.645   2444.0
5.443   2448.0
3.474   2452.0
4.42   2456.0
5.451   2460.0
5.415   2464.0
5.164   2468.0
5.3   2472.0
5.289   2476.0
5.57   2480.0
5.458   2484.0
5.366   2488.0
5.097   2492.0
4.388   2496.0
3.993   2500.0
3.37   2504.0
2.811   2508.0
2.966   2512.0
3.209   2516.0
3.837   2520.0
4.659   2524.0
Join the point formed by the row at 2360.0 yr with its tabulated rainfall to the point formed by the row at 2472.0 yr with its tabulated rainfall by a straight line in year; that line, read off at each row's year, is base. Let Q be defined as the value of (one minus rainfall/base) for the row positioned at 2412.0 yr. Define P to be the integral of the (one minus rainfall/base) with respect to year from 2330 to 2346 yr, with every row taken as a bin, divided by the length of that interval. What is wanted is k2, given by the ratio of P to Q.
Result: 1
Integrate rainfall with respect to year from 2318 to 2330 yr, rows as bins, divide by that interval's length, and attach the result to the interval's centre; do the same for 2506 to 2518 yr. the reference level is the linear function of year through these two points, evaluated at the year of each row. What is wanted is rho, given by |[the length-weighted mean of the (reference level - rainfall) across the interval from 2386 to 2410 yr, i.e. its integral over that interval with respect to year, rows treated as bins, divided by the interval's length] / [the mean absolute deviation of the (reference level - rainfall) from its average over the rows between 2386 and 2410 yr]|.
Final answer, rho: 2.2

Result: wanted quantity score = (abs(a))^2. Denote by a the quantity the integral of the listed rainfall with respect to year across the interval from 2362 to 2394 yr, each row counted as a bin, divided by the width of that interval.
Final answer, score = 26.6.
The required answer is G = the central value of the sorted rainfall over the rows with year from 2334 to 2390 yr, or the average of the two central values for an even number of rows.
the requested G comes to 5.25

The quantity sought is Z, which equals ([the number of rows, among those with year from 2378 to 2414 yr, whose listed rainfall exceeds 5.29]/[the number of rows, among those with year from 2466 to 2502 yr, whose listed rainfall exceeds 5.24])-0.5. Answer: 0.5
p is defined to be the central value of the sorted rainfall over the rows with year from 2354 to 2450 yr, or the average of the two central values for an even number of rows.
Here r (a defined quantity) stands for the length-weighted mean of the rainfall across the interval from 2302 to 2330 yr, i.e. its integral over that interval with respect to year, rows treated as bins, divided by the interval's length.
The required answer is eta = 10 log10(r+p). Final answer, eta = 10.34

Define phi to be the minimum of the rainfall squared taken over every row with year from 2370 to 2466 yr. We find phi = 12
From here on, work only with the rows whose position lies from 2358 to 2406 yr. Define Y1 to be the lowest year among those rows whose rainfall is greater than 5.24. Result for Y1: 2360.0 yr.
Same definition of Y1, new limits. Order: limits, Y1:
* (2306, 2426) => 2312.0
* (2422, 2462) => 2424.0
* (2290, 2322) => 2296.0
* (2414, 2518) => 2416.0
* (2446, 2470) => 2448.0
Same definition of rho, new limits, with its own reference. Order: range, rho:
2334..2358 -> 0.7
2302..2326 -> 1.1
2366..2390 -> 2.5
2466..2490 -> 10.5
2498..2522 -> 0.9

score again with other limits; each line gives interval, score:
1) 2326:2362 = 28.0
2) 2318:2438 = 29.1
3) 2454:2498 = 26.8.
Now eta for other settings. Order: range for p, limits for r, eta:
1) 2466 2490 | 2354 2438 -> 10.31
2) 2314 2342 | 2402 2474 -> 10.36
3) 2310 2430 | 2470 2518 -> 9.91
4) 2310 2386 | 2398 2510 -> 10.20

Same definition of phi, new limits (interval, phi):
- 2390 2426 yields 23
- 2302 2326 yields 27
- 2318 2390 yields 23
